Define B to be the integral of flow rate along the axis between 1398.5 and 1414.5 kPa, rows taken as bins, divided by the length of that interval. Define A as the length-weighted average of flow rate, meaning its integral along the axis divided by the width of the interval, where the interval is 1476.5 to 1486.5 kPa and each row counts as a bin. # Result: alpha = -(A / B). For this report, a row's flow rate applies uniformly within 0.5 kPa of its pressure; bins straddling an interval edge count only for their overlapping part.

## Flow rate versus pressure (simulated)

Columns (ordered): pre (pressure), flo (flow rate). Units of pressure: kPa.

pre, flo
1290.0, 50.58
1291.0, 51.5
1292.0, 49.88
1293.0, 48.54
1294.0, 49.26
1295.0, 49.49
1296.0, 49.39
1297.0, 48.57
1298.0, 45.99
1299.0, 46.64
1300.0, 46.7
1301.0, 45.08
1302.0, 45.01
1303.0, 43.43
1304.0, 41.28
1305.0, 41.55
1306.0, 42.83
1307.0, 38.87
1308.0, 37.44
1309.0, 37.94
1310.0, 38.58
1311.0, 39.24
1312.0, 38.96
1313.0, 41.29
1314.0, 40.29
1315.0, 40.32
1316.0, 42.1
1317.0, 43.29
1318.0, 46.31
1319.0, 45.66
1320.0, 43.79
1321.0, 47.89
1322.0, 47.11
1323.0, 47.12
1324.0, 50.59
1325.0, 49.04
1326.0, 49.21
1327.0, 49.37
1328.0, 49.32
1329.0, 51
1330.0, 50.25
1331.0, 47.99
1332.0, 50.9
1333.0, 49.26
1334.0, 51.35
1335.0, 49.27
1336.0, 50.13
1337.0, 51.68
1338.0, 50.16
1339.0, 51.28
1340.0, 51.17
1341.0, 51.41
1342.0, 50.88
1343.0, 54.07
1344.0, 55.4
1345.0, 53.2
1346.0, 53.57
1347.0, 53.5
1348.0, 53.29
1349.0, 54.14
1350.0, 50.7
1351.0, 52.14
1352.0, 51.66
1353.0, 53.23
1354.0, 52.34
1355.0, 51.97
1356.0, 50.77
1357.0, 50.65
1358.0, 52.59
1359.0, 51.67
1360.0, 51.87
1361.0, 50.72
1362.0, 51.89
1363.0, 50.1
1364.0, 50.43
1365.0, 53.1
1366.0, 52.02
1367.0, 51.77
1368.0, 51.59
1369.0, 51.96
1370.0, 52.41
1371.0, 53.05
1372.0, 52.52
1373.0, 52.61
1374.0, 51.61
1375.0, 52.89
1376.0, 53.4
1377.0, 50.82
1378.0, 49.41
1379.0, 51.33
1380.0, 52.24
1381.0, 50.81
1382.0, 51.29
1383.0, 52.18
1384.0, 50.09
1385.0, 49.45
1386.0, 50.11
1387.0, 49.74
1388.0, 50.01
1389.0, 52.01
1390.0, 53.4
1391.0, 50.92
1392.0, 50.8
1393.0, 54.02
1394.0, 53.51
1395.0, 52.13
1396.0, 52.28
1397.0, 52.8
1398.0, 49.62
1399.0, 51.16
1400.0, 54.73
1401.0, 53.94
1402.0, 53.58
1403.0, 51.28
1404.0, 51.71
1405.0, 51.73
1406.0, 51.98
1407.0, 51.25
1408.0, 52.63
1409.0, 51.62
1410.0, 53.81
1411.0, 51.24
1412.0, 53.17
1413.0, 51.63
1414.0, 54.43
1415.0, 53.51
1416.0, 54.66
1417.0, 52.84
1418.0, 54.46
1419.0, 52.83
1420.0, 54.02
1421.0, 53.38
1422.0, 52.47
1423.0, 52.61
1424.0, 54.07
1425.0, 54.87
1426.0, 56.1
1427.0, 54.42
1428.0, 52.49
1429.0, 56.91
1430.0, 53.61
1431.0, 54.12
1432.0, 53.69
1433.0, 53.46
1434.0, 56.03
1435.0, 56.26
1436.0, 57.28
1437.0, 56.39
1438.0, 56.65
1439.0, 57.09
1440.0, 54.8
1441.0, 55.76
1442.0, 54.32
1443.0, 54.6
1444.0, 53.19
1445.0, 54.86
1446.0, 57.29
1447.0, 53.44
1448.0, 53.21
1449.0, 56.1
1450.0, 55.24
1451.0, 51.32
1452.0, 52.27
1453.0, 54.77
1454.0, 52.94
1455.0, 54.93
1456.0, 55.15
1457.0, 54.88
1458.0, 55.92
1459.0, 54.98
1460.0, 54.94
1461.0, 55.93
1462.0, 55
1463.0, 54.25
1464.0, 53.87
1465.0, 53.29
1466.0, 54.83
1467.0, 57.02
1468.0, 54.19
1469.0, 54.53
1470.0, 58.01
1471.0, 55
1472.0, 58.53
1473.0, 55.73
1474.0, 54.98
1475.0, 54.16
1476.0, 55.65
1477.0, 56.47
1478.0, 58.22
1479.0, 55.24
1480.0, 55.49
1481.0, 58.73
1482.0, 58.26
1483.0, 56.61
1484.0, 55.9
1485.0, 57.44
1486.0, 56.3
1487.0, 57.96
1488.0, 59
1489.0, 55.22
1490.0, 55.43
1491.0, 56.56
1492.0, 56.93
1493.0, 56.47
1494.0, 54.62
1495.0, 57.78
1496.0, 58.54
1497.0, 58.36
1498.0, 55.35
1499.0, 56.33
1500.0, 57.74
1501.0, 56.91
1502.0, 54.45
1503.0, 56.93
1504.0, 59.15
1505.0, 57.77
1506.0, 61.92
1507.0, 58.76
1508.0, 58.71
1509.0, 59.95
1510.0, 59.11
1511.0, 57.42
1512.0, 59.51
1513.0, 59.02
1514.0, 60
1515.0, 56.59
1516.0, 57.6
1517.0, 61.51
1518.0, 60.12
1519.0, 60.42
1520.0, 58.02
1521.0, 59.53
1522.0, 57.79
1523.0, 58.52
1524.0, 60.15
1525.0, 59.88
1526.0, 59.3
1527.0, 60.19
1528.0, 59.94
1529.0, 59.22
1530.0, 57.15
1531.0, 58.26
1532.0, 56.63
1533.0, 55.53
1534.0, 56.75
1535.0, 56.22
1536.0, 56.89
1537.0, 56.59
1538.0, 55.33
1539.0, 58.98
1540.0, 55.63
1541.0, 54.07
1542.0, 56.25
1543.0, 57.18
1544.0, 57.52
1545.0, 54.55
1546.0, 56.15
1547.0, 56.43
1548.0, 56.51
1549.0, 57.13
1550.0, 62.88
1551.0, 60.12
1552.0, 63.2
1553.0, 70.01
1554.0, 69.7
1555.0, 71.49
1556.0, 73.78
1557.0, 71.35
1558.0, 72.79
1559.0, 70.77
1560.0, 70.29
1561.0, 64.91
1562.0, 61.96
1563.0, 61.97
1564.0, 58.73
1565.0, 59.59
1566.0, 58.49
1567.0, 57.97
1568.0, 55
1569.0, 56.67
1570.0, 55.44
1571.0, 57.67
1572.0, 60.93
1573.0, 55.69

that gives -1.08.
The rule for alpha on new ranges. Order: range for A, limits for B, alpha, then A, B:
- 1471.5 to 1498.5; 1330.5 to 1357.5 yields -1.10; 57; 51.7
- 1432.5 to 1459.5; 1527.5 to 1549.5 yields -0.97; 55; 56.8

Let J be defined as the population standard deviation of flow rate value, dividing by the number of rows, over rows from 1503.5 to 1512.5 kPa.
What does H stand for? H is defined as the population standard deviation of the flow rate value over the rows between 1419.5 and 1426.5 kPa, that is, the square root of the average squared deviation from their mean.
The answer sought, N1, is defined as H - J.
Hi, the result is -0.05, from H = 1.18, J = 1.23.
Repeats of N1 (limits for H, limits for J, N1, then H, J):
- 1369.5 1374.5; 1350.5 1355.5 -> -0.06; 0.47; 0.53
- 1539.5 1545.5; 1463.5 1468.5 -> -0.02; 1.27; 1.29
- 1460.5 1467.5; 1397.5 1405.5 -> -0.42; 1.17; 1.60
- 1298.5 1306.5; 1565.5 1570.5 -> 0.62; 1.98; 1.36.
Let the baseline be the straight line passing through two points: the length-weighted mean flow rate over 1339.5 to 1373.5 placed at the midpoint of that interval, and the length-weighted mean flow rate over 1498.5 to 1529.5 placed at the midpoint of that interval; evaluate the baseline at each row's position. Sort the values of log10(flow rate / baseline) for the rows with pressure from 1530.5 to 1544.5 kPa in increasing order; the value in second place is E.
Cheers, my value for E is -0.034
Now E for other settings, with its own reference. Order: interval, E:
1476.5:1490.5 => -0.018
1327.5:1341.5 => -0.017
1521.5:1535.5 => -0.026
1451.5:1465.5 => -0.027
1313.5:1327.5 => -0.097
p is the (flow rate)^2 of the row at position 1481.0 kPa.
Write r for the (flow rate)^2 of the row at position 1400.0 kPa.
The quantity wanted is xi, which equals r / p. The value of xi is 0.87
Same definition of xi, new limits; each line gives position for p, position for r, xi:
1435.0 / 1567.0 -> 1.06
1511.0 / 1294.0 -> 0.74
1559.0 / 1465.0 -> 0.57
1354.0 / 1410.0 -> 1.06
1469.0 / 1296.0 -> 0.82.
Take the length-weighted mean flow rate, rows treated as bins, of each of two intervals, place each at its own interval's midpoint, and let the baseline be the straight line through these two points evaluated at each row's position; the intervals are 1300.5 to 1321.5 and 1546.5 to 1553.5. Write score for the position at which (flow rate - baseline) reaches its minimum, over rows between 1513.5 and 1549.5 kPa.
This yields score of 1541.0 kPa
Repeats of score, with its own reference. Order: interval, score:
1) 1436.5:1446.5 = 1444.0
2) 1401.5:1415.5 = 1411.0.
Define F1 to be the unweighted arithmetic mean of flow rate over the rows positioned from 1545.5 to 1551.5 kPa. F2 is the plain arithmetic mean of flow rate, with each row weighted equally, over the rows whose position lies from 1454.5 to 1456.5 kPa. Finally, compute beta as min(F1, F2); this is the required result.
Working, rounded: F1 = 58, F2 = 55.0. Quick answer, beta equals 55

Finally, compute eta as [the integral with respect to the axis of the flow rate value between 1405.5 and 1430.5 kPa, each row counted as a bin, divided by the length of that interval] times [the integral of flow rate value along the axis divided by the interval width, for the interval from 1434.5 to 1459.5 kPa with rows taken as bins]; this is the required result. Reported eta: 2934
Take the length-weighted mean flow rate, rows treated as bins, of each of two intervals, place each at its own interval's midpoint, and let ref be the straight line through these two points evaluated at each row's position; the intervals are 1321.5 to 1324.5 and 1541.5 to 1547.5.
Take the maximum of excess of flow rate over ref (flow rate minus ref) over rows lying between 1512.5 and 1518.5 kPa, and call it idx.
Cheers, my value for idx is 6.2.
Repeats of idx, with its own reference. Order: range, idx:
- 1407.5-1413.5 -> 2.4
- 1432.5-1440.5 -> 4.9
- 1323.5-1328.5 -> 2.3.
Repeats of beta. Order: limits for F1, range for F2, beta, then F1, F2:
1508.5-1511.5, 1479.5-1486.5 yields 57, 59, 57.0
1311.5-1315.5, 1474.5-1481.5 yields 40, 40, 56.3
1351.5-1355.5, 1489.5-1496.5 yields 52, 52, 56.6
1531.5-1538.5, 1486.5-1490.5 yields 56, 56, 56.9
